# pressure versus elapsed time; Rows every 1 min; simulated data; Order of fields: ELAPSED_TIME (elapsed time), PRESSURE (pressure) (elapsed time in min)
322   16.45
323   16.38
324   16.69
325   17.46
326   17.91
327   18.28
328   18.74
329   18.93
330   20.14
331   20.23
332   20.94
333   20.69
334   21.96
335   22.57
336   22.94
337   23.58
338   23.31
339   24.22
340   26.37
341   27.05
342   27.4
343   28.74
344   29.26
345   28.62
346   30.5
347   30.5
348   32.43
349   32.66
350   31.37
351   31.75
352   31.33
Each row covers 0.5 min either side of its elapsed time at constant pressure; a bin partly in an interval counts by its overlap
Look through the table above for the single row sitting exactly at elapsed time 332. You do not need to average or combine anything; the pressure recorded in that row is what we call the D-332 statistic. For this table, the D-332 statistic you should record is 20.94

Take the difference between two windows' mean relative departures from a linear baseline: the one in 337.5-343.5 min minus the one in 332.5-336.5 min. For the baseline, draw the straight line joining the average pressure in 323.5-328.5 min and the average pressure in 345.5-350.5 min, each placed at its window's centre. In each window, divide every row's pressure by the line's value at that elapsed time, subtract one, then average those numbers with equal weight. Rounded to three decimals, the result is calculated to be 0.021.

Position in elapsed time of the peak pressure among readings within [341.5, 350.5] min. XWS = 349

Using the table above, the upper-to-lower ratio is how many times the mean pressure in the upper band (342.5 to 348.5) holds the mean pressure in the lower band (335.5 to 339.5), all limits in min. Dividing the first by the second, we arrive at 1.28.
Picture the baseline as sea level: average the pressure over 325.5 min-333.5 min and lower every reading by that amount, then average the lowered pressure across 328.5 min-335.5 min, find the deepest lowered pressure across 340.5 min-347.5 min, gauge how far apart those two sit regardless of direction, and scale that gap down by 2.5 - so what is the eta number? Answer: 2.51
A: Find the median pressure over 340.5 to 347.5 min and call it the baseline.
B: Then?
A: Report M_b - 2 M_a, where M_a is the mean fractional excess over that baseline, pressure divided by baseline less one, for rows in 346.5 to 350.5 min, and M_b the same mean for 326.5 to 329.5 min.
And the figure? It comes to -0.56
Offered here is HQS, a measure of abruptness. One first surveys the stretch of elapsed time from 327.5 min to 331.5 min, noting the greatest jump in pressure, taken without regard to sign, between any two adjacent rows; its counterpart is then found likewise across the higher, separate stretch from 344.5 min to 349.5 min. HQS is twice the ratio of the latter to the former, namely 3.2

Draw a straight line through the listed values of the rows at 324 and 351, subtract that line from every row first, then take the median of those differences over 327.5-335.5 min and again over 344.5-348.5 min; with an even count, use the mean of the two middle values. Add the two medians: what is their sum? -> 1.0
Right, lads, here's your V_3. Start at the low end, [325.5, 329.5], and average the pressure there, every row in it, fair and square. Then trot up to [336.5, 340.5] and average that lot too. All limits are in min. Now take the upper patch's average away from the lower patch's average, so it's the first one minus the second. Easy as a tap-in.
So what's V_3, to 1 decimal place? -5.9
